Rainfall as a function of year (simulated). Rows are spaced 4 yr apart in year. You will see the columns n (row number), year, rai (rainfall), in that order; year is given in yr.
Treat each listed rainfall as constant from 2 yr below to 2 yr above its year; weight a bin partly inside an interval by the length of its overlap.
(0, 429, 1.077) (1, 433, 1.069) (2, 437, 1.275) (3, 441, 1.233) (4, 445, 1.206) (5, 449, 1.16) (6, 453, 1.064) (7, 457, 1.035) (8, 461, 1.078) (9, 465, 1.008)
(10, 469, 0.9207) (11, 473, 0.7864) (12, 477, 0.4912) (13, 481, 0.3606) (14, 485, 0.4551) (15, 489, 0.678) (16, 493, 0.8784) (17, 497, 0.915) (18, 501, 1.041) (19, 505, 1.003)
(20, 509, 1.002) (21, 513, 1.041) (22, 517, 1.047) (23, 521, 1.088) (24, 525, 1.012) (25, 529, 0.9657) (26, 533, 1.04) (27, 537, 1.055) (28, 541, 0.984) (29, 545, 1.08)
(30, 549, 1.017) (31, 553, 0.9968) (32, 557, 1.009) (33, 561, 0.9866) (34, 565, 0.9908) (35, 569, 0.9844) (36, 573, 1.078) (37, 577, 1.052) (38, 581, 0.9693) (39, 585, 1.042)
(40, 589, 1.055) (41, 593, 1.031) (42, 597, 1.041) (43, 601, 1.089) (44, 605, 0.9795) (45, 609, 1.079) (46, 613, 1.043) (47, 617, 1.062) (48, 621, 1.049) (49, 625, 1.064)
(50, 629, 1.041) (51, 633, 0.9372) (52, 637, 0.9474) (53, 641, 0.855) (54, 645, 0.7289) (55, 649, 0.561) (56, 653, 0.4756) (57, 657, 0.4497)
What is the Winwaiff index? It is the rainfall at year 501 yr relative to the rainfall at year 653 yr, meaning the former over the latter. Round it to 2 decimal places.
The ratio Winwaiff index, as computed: 2.19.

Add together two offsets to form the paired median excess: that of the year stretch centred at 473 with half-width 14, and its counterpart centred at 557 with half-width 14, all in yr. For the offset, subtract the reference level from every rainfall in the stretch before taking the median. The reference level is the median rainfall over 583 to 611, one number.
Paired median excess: -0.30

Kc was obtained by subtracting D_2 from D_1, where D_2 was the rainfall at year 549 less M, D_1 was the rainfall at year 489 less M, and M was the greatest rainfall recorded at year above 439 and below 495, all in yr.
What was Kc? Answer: -0.34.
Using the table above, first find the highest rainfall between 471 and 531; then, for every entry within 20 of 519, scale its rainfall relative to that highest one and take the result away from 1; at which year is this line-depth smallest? 521 yr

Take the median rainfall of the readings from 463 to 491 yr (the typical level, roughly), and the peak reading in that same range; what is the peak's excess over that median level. 0.33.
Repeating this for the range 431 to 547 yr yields 0.24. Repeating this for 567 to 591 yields 0.03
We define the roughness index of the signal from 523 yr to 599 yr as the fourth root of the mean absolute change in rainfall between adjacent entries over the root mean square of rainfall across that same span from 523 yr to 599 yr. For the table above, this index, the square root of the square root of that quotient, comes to 0.45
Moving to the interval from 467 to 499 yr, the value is 0.69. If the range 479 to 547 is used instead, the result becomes 0.53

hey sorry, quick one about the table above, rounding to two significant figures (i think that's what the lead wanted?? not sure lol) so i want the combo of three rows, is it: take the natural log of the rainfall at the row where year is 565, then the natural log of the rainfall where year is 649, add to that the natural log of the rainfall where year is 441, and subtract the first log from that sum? -0.36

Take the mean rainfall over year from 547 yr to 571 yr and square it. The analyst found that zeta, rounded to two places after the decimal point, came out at 0.99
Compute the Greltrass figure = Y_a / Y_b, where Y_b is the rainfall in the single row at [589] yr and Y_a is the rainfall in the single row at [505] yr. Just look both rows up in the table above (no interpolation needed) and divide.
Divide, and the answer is 0.95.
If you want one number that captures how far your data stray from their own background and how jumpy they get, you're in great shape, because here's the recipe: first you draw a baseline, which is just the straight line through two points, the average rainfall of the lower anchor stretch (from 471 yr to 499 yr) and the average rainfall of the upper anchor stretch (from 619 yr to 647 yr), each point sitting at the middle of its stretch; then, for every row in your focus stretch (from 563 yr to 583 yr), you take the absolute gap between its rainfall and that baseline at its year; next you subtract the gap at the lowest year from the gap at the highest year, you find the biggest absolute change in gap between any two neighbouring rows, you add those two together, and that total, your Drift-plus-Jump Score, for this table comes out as 0.037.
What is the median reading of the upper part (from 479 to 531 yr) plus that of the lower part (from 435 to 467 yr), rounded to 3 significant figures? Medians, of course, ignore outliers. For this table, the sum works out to 2.12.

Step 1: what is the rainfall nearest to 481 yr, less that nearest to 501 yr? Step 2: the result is -0.7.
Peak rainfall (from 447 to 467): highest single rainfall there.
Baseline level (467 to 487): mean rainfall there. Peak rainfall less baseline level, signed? 0.56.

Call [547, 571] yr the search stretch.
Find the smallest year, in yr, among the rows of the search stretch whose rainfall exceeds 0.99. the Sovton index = 549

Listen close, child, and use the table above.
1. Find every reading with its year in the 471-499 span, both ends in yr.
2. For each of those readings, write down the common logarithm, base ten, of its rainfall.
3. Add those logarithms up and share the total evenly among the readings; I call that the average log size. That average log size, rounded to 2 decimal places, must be -0.21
